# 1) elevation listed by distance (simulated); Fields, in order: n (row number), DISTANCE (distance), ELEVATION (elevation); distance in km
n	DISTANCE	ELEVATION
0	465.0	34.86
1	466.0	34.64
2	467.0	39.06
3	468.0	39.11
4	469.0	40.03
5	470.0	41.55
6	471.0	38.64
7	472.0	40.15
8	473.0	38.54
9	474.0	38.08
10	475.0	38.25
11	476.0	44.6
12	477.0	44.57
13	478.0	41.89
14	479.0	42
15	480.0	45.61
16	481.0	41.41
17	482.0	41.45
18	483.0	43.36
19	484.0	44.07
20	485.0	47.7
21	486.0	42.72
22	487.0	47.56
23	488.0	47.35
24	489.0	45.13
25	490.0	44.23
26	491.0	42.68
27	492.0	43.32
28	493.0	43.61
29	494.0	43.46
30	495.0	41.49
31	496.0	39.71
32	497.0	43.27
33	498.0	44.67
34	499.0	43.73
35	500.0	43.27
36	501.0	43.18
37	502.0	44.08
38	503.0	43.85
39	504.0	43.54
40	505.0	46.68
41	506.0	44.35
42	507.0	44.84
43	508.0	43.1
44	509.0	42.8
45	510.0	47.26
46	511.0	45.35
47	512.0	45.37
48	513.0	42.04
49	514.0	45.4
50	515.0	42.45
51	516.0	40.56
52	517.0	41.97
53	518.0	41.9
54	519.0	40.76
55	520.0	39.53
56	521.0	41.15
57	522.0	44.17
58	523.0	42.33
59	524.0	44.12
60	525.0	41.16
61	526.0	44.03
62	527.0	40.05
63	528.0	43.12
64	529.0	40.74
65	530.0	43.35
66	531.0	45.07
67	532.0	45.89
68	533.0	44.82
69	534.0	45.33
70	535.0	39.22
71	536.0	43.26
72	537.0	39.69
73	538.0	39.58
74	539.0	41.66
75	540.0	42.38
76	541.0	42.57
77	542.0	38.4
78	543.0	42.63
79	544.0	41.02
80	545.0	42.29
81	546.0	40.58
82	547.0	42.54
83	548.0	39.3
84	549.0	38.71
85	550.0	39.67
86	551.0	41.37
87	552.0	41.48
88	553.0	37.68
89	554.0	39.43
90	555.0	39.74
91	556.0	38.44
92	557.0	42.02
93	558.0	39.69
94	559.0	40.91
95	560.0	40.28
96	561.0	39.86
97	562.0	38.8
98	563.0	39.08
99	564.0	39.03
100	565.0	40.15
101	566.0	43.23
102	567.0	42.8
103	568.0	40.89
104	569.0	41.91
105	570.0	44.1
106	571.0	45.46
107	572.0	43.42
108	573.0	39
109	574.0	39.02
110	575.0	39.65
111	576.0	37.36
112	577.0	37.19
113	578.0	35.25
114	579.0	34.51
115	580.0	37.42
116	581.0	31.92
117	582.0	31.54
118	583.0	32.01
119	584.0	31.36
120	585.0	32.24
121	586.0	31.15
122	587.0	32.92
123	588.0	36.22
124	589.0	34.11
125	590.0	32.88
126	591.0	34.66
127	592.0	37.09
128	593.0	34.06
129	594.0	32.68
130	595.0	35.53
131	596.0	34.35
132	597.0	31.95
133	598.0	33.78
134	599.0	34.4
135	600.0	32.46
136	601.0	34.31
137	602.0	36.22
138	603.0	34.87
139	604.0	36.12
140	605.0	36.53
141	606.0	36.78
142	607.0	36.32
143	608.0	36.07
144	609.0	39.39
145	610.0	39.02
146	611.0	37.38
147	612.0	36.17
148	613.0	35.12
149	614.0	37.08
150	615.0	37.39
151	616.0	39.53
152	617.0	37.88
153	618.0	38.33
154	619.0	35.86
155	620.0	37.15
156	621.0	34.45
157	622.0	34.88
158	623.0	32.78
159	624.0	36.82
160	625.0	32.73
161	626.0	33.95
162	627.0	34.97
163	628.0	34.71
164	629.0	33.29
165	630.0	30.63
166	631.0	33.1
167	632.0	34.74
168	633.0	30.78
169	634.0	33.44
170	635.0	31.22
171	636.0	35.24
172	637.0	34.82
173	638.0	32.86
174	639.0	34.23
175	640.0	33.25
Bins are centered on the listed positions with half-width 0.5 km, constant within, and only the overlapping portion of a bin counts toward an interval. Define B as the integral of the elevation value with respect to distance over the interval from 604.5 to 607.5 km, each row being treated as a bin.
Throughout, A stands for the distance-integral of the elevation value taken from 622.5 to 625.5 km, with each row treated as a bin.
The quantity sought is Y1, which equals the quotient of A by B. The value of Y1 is 0.93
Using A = 102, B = 110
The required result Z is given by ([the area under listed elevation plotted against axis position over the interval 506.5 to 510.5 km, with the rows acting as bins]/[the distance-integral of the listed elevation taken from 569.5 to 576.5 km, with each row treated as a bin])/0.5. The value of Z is 1.24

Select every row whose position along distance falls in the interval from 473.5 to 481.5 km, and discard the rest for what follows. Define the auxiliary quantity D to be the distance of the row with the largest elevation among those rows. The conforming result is 480.0 km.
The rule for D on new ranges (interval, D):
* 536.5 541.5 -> 541.0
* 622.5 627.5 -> 624.0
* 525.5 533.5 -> 532.0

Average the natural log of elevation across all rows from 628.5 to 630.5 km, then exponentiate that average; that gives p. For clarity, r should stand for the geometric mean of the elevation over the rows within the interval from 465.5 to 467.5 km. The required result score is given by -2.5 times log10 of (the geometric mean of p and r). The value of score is -3.84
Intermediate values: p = 32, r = 37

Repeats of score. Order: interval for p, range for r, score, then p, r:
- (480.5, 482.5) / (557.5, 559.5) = -4.03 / 41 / 40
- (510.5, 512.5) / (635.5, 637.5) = -4.00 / 45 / 35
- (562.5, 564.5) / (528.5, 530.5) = -4.02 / 39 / 42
